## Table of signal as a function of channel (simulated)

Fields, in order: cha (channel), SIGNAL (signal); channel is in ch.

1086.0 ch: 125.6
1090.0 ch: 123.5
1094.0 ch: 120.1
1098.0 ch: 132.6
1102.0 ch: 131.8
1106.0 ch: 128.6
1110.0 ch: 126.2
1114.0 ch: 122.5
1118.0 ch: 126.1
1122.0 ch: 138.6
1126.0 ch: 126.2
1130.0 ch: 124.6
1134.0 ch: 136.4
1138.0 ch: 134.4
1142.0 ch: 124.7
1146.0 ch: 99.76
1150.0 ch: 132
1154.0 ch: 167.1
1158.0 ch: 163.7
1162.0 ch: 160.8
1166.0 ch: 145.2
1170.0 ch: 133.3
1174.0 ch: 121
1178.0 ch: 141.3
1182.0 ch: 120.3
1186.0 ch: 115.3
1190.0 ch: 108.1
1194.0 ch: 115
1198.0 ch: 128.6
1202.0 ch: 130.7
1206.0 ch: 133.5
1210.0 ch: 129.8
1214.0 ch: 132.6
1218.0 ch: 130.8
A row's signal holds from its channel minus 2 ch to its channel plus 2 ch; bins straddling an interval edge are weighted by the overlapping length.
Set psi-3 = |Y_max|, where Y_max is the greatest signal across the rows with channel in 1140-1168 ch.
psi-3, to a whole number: 167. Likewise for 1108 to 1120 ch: 126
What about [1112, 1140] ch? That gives 139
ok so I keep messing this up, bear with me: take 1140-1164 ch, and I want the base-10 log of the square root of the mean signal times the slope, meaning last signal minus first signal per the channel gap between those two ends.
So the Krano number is 1.20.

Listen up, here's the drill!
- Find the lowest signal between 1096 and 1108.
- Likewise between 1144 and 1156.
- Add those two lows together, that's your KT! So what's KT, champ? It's 228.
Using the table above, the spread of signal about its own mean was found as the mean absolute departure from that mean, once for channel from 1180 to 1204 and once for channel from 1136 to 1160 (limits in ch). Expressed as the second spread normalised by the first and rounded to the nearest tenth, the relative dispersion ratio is 2.8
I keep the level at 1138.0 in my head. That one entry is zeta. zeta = 134.4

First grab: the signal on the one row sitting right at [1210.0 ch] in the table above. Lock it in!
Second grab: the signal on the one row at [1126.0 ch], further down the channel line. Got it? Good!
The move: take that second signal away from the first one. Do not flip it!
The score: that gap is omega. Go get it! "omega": 4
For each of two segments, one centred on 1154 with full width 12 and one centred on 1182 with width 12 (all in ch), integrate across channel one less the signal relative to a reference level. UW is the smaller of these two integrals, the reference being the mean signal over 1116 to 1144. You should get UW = -2.2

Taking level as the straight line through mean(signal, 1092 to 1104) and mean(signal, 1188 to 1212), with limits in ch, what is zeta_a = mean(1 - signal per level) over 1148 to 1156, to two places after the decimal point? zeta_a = -0.19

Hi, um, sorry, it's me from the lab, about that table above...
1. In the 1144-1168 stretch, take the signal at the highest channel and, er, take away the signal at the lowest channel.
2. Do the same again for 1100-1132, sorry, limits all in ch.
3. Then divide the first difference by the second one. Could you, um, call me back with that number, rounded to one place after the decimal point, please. -6.3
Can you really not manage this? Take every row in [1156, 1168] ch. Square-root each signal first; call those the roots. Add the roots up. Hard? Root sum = 37.5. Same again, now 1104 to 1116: 33.6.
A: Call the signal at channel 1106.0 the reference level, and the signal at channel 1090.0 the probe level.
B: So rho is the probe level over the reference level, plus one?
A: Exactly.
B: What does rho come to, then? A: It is 1.96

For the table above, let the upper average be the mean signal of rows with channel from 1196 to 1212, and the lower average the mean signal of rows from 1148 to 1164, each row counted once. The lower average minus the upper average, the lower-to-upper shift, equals 25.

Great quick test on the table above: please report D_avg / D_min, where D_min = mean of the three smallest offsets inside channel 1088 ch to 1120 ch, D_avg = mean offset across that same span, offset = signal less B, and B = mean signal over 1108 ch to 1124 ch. 0.30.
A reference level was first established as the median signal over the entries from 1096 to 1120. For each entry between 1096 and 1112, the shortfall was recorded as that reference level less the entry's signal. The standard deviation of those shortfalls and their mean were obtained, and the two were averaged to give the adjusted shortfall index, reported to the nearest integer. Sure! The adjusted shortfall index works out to 0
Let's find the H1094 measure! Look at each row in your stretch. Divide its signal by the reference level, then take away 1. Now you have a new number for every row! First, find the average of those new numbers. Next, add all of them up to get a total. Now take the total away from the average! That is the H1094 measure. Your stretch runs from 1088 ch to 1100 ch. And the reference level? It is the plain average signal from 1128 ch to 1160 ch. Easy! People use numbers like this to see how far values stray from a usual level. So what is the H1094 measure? 0.15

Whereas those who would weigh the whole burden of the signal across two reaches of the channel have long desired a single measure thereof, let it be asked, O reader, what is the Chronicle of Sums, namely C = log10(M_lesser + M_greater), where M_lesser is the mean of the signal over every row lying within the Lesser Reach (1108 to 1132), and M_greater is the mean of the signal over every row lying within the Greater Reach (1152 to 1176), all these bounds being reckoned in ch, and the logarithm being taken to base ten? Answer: 2.44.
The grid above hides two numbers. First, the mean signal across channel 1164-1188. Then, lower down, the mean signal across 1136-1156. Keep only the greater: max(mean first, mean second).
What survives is 132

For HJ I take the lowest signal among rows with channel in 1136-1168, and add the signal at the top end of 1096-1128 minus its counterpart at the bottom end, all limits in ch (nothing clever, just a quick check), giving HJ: 93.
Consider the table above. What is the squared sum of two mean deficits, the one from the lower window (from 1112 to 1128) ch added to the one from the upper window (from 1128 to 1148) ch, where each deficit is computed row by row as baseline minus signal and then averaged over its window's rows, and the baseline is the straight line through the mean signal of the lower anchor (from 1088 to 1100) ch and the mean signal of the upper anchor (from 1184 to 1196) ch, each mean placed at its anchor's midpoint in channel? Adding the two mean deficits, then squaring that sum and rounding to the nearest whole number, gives 115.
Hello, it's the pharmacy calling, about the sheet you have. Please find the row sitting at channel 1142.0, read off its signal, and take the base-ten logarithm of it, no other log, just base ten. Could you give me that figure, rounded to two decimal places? 2.10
